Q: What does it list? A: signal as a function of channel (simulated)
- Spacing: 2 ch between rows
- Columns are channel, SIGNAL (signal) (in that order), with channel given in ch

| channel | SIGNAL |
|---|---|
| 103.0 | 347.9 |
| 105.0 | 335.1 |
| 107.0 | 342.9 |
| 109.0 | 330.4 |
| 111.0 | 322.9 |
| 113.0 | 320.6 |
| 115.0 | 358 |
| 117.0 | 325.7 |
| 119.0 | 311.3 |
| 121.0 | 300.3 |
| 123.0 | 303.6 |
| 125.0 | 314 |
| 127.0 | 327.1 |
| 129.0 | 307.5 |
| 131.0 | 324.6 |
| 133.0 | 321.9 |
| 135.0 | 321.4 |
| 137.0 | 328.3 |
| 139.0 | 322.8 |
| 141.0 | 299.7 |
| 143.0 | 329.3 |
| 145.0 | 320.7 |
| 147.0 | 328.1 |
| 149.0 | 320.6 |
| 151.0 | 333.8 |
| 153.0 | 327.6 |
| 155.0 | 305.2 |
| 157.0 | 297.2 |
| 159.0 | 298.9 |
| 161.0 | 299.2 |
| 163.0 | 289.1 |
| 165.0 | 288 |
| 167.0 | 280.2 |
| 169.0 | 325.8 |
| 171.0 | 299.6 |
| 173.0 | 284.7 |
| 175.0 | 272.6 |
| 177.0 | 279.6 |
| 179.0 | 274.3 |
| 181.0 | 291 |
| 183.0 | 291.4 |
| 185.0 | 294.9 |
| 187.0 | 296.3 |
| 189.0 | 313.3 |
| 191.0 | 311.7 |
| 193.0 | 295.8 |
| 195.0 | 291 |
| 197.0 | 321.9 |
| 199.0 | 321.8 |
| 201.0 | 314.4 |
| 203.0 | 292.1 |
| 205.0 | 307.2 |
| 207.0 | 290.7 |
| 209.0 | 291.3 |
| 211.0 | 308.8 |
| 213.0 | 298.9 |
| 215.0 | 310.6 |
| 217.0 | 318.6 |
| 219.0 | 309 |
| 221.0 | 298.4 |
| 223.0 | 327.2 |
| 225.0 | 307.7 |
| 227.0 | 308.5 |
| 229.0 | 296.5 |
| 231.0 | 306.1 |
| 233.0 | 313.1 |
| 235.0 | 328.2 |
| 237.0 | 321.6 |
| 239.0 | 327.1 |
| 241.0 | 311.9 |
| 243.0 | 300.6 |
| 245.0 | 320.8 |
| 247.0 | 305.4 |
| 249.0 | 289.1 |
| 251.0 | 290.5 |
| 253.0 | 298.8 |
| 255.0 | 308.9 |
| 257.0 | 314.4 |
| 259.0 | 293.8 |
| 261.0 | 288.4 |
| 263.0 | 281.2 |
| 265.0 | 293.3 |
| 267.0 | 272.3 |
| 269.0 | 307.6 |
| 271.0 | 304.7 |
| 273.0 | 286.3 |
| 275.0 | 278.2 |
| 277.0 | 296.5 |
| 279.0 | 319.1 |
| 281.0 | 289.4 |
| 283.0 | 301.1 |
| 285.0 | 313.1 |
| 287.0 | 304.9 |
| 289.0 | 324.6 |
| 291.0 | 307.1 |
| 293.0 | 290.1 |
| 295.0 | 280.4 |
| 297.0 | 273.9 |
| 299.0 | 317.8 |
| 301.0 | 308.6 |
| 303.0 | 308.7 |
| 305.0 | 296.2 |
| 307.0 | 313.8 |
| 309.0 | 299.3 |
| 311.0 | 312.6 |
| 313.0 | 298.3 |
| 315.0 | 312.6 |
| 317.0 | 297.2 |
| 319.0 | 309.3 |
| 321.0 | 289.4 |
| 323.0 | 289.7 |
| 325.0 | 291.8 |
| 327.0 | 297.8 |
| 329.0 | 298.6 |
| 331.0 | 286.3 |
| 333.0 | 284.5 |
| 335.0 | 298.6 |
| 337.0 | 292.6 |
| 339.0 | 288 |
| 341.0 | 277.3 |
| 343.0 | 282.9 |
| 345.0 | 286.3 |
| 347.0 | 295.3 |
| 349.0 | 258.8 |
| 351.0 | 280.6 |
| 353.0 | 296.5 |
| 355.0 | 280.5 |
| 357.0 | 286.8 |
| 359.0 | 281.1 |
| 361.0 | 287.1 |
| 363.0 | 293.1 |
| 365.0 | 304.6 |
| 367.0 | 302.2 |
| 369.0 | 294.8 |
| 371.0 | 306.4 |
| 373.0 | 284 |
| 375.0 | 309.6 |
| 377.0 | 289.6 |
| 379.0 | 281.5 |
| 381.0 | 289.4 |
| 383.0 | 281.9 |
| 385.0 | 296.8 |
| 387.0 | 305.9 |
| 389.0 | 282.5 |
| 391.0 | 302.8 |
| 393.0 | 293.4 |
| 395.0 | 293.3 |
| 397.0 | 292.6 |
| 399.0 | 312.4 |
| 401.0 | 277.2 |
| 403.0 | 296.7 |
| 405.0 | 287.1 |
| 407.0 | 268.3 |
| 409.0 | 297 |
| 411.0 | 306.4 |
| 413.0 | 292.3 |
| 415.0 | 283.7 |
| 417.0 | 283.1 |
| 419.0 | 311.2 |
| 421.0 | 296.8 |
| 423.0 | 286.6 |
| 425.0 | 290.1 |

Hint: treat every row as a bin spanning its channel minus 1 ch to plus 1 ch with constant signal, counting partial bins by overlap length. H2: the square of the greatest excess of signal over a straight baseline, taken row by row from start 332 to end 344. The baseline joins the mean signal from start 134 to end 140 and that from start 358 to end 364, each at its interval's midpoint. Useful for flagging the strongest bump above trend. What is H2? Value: 52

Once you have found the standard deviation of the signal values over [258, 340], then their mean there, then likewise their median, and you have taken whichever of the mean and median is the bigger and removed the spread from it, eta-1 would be 285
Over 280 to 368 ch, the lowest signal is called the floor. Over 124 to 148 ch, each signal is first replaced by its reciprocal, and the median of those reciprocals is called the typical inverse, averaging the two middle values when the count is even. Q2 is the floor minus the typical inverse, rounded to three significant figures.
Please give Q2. 259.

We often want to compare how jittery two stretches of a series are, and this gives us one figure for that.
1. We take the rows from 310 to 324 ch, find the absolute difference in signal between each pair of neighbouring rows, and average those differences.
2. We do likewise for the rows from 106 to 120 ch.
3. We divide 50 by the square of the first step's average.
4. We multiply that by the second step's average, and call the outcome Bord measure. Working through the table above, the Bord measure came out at 5.5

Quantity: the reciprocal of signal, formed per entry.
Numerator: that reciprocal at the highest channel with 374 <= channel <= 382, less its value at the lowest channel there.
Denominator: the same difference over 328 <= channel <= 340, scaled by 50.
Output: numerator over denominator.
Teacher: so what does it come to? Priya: 0.037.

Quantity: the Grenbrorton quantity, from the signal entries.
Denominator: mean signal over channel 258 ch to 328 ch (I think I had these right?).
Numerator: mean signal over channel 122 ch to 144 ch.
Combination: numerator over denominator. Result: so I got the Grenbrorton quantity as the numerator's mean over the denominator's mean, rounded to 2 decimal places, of 1.07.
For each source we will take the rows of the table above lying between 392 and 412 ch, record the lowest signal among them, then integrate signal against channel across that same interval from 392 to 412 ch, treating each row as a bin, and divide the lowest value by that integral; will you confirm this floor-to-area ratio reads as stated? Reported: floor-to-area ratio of 0.0459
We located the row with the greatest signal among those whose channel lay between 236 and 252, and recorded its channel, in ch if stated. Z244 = 239.0 ch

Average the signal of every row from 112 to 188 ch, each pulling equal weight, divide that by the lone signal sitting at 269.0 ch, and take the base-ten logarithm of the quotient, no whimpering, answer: 0.00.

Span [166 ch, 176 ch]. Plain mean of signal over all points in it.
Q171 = 293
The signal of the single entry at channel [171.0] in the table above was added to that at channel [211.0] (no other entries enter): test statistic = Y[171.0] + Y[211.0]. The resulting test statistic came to 608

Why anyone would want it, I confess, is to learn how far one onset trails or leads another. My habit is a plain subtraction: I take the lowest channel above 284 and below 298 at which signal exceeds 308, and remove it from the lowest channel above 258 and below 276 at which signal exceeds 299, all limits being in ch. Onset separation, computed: -16 ch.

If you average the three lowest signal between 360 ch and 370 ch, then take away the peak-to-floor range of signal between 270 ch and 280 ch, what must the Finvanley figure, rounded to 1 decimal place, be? 250.8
